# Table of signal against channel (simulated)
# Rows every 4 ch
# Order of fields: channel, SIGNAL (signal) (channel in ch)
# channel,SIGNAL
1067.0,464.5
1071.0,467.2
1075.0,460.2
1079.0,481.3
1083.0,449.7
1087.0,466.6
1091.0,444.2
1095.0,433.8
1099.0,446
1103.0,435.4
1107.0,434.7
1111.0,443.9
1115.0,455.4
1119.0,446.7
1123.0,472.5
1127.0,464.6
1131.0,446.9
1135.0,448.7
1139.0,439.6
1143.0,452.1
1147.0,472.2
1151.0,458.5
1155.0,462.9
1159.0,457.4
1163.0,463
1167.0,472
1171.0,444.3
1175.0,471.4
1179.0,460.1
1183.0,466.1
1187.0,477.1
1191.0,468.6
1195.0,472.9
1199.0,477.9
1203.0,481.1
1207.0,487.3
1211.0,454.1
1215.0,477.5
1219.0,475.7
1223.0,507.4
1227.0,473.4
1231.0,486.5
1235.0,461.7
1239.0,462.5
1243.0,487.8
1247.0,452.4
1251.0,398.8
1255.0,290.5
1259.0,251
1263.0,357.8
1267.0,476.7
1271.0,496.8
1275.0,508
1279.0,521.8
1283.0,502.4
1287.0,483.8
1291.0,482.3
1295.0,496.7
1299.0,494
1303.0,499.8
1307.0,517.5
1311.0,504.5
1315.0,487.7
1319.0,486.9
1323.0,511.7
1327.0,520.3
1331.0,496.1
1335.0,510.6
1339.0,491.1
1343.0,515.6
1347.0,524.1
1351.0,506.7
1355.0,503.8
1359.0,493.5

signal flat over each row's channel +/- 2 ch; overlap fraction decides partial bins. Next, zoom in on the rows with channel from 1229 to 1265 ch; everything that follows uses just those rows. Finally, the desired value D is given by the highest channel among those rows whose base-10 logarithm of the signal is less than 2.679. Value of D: 1263.0 ch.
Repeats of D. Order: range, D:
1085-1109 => 1107.0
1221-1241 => 1239.0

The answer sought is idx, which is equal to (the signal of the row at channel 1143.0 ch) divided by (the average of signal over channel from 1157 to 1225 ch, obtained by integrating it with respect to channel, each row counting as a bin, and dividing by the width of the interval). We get 0.96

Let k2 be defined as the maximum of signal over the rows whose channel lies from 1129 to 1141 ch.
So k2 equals 448.7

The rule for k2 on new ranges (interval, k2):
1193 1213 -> 487.3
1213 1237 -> 507.4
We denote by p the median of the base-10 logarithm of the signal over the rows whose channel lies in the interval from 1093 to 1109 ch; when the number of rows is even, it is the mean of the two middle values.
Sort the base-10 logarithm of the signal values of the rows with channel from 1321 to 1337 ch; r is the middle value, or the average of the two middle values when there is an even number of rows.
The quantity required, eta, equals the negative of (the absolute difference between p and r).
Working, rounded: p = 2.64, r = 2.71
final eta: -0.070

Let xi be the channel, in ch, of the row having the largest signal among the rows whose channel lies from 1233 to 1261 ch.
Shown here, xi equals 1243.0 ch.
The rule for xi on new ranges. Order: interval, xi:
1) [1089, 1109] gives 1099.0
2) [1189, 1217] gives 1207.0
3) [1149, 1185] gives 1167.0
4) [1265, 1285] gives 1279.0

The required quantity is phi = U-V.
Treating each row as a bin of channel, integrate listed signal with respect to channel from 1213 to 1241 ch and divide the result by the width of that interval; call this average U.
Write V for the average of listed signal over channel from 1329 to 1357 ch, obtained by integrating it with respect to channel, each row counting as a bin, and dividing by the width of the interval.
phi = -29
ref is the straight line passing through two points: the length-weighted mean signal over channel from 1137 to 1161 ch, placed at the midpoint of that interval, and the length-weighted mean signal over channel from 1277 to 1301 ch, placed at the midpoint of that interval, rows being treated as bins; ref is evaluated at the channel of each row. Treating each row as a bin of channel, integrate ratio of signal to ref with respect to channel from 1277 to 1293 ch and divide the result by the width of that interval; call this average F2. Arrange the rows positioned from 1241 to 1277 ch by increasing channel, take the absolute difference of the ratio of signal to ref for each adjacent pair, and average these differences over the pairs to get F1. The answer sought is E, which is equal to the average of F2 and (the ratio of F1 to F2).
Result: 0.565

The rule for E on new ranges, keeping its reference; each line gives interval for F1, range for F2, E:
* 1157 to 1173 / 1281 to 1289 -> 0.512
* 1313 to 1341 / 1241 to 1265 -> 0.403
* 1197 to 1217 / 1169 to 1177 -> 0.510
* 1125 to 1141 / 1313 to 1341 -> 0.504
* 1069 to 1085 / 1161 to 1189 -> 0.524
